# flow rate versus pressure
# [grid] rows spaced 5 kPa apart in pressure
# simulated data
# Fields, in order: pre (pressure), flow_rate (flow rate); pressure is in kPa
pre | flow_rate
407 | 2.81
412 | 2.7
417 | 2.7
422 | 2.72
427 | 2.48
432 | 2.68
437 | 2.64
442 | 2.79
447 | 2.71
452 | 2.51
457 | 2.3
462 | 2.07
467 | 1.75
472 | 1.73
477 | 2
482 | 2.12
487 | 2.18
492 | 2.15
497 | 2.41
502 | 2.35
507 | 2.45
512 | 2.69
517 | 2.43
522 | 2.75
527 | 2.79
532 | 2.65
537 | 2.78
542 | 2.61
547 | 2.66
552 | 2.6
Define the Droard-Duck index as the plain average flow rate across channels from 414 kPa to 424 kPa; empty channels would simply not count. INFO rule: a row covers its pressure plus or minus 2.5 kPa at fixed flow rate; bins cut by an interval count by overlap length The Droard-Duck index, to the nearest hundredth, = 2.71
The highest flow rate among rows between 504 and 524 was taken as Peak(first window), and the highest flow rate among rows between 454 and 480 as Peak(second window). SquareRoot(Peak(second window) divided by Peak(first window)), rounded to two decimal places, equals 0.91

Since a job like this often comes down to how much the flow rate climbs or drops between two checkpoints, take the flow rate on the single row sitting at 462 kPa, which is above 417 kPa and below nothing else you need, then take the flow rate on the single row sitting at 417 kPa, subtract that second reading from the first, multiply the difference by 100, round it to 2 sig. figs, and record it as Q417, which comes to -63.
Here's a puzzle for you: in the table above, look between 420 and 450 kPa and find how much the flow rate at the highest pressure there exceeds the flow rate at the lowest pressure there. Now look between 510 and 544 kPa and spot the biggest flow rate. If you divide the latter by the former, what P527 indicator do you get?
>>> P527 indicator -279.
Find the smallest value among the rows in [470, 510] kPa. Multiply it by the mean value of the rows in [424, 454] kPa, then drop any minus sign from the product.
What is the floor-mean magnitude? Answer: 4.56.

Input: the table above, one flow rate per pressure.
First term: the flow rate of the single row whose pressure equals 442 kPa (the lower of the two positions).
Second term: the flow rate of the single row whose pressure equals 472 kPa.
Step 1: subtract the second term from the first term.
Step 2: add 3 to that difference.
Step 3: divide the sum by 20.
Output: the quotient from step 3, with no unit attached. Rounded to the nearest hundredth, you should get 0.20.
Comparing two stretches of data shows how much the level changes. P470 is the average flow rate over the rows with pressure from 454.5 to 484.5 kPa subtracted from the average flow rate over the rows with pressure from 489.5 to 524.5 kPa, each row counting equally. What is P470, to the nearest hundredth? 0.47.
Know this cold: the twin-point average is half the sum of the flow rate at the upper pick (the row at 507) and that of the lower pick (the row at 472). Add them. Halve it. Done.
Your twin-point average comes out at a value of 2.09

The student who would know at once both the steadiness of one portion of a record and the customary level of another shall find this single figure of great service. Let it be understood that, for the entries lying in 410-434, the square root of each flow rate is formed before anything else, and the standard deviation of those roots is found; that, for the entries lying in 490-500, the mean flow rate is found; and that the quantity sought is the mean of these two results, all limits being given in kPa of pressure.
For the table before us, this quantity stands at 1.2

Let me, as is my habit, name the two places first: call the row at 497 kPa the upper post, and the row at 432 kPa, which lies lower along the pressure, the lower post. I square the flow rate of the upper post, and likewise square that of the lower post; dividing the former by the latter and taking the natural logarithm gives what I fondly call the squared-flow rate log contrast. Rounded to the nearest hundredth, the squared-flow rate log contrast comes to -0.21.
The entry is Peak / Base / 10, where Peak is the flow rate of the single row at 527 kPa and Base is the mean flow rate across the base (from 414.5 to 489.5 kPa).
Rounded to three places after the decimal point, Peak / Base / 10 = 0.118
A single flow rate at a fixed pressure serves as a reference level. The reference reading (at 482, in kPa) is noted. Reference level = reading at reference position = 2.12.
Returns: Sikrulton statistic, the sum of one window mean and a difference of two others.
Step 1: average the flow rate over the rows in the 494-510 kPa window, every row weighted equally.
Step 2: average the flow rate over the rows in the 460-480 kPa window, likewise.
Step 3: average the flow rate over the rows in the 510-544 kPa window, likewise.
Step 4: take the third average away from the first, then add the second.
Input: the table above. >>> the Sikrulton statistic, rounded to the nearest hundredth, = 1.62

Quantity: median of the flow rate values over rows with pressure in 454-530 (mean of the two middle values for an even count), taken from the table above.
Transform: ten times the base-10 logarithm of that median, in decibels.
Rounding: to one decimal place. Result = 3.6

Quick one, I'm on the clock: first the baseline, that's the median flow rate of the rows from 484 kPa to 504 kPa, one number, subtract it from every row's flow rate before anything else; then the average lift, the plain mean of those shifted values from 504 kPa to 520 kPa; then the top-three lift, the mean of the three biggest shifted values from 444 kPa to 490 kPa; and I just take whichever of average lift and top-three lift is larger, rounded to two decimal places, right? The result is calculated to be 0.26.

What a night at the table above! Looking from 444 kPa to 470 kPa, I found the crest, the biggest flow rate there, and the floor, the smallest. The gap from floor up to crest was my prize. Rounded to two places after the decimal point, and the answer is 0.96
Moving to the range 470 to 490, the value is 0.45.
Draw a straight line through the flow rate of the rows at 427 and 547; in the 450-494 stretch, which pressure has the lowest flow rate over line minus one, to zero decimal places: 472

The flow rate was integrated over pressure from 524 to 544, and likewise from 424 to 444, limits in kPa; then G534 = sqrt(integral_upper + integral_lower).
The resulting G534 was 10.35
